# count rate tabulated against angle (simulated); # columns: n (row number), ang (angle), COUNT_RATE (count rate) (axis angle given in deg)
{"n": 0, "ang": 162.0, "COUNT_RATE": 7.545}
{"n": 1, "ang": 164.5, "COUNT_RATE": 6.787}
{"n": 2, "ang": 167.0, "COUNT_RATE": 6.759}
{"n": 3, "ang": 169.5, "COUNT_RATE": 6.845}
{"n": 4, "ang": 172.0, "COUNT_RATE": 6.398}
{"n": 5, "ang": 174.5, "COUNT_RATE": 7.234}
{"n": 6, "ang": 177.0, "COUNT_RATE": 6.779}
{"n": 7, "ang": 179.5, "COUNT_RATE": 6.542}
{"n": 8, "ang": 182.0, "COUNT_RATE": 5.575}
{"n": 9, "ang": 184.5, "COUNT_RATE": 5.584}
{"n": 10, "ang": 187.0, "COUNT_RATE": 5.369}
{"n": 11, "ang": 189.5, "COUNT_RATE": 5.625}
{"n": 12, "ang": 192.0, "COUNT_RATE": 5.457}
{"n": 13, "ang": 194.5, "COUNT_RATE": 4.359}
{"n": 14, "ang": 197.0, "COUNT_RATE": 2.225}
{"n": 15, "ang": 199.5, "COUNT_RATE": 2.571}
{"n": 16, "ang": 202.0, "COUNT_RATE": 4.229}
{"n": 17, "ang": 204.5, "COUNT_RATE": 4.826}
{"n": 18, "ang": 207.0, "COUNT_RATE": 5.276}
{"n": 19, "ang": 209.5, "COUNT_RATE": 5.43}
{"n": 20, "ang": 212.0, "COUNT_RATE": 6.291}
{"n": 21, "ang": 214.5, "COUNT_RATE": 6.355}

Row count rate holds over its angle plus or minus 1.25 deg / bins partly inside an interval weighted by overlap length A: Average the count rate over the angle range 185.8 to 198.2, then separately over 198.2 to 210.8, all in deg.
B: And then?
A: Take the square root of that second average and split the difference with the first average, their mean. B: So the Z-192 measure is 3.36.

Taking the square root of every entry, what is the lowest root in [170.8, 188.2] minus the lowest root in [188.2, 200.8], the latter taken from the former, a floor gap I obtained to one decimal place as 0.8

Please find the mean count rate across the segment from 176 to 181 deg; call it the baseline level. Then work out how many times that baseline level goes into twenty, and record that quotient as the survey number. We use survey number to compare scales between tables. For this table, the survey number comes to 3.0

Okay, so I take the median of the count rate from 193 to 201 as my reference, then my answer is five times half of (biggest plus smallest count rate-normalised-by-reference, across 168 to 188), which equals 12.3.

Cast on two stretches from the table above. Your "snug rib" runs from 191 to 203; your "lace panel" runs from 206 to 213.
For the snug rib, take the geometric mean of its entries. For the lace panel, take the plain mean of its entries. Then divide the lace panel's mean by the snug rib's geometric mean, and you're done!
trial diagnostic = 1.6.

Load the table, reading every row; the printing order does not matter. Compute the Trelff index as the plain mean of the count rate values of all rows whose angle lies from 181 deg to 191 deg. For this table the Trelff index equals 5.5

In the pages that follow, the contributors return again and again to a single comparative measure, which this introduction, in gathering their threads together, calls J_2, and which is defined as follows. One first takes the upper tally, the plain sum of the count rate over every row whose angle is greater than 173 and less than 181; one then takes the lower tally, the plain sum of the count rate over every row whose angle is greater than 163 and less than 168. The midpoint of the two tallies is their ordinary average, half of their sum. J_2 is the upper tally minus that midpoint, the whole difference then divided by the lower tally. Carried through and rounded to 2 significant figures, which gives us 0.26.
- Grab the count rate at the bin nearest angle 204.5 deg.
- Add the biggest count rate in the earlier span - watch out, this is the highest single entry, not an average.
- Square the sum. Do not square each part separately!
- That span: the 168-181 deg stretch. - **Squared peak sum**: 145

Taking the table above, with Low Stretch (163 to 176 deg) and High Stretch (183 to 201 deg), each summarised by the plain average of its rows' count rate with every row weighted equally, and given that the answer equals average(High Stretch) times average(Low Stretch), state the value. 30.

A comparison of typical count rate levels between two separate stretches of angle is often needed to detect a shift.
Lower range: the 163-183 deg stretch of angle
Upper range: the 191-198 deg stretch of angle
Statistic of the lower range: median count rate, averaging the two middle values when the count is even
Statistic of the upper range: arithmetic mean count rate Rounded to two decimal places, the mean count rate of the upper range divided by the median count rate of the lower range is 0.59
